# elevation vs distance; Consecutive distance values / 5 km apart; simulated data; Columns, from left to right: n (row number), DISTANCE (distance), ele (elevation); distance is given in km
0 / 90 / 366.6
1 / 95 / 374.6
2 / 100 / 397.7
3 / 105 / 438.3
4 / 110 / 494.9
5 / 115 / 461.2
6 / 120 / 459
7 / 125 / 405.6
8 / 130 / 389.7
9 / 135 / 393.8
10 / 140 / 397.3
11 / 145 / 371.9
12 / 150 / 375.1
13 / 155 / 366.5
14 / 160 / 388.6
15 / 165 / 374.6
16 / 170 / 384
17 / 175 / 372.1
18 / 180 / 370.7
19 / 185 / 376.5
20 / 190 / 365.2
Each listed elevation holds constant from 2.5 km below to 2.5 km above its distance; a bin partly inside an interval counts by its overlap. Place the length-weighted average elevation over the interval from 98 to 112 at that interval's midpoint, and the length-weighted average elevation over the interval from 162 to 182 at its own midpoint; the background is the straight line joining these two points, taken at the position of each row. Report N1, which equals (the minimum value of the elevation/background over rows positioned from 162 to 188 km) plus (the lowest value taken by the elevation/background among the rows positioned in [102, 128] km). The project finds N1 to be 1.94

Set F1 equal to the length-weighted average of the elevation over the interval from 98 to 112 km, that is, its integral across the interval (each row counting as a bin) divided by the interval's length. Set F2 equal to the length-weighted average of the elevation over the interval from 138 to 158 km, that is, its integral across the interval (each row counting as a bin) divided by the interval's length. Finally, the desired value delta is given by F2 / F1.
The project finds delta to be 0.85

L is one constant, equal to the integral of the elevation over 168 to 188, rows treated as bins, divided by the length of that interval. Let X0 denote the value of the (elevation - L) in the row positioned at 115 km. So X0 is 86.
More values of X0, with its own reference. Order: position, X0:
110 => 120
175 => -3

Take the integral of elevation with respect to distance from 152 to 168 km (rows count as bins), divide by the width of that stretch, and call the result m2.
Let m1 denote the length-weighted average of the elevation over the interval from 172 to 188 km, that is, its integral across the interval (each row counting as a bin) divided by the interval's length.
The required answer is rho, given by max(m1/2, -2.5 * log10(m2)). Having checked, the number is 187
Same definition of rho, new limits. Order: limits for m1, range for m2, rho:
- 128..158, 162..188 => 191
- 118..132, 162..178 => 209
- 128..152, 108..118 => 193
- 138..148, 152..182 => 192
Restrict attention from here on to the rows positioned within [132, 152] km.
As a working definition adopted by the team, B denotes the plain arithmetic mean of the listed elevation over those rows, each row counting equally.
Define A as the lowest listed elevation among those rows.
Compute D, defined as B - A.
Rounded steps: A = 371.9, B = 385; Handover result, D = 13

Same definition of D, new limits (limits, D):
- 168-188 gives 5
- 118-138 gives 22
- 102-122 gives 25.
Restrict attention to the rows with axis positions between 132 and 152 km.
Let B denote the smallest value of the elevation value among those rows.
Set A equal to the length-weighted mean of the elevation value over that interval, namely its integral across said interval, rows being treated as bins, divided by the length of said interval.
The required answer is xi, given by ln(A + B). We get 6.63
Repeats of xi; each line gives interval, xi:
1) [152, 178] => 6.61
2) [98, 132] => 6.72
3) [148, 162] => 6.61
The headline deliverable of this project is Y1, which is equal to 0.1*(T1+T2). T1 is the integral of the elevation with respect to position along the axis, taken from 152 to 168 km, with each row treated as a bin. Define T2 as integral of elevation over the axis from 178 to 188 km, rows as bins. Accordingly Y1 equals 976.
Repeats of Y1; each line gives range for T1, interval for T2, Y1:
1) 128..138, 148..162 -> 919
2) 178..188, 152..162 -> 750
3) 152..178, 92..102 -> 1365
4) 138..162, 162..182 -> 1662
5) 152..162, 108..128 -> 1282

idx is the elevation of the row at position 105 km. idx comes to 438.3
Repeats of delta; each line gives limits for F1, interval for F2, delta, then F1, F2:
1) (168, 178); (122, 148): 1.04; 377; 392.6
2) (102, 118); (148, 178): 0.81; 463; 376.7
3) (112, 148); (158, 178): 0.92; 412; 379.4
